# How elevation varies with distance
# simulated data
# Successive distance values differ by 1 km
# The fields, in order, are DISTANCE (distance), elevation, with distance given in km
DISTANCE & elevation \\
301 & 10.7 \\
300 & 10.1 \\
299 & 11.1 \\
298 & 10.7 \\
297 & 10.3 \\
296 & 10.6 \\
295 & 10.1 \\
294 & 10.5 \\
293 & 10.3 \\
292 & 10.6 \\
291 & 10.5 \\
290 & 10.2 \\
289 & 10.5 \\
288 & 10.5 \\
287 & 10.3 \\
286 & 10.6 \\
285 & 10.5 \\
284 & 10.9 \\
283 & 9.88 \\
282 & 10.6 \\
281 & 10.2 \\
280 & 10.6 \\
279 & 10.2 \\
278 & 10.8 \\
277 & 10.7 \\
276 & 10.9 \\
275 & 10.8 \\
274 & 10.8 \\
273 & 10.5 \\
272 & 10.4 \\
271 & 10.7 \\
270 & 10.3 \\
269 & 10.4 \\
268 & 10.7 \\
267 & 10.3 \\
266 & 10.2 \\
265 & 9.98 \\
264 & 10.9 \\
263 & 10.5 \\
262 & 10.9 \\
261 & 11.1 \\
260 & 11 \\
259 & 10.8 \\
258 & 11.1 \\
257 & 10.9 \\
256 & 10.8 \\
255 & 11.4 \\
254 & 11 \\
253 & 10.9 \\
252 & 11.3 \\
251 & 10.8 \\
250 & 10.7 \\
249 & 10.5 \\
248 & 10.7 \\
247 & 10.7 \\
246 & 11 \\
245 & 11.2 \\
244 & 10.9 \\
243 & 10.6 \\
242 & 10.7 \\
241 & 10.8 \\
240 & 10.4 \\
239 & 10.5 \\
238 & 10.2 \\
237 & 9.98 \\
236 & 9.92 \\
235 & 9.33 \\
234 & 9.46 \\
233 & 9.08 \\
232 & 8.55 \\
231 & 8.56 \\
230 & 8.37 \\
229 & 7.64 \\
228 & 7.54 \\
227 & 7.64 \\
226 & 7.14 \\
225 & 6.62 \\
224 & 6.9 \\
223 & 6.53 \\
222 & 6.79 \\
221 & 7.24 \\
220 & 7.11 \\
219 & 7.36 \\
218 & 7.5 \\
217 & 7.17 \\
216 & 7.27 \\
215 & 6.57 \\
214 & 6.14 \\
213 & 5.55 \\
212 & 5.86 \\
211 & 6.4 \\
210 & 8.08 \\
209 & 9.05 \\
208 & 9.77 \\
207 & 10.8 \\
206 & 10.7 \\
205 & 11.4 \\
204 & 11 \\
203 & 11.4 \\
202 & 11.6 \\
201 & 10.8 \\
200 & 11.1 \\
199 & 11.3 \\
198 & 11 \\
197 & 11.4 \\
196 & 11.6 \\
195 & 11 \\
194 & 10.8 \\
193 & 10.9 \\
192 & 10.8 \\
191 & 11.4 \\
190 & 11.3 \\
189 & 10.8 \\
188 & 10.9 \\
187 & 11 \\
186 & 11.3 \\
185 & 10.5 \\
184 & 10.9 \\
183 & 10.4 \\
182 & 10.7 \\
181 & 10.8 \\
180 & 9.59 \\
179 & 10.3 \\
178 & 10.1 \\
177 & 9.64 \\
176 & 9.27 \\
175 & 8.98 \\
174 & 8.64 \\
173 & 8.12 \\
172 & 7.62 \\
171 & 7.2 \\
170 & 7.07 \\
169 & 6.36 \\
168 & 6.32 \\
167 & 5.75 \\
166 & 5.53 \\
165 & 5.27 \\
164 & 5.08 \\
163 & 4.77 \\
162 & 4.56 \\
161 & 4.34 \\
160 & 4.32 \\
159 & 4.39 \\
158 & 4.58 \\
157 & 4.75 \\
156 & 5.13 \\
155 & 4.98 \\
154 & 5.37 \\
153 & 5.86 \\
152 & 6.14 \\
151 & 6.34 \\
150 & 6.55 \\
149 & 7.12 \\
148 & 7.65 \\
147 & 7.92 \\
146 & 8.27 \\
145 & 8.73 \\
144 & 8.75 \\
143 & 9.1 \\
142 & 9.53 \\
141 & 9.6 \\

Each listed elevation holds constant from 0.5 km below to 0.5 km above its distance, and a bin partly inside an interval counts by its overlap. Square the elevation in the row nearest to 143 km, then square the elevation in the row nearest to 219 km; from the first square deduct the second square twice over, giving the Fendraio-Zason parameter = -26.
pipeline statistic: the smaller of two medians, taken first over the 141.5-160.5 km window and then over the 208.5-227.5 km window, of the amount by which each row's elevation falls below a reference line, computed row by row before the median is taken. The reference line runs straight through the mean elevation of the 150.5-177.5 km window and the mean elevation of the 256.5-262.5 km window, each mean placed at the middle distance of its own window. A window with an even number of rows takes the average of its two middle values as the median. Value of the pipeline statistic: -0.8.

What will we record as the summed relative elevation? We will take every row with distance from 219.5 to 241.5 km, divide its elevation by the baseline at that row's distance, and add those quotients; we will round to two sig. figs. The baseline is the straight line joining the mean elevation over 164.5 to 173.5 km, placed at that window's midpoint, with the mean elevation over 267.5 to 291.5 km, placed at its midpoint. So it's 21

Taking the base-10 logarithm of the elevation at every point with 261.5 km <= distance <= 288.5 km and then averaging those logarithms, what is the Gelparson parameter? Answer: 1.02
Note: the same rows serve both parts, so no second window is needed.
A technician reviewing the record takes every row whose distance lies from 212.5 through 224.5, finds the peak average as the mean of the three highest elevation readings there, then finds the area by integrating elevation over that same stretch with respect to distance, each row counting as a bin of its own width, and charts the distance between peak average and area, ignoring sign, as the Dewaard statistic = 75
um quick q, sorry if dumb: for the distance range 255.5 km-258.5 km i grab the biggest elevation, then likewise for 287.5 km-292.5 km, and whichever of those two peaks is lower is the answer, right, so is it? 11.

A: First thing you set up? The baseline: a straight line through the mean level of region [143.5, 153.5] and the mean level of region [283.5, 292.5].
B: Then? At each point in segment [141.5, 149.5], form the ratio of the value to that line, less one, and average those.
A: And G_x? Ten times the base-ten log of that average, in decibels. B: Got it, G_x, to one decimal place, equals -8.1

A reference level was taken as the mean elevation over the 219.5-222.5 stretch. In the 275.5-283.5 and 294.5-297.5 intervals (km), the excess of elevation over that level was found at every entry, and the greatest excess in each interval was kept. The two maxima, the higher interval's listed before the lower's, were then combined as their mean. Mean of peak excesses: 3.7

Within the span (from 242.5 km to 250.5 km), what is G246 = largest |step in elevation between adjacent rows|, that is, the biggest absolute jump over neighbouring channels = 0.30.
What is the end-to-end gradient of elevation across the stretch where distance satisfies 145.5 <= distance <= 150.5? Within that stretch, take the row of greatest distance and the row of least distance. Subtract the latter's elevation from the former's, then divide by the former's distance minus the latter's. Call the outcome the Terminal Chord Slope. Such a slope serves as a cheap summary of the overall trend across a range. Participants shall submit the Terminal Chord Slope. -0.43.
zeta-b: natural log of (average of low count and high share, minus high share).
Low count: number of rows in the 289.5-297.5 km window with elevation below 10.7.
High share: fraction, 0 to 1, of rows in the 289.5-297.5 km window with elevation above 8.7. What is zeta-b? 1.25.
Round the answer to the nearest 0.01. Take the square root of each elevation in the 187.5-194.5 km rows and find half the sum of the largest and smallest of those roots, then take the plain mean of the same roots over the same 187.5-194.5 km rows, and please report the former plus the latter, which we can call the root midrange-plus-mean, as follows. 6.65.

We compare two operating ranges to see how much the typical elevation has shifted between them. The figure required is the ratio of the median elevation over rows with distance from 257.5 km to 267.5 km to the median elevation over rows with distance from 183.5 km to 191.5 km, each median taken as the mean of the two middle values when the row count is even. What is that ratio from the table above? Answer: 0.99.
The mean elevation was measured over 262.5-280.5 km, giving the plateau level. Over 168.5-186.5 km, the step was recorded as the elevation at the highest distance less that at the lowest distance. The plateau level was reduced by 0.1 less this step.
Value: 15.4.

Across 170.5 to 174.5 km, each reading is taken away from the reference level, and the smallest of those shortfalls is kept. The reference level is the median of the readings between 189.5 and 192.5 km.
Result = 2.7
